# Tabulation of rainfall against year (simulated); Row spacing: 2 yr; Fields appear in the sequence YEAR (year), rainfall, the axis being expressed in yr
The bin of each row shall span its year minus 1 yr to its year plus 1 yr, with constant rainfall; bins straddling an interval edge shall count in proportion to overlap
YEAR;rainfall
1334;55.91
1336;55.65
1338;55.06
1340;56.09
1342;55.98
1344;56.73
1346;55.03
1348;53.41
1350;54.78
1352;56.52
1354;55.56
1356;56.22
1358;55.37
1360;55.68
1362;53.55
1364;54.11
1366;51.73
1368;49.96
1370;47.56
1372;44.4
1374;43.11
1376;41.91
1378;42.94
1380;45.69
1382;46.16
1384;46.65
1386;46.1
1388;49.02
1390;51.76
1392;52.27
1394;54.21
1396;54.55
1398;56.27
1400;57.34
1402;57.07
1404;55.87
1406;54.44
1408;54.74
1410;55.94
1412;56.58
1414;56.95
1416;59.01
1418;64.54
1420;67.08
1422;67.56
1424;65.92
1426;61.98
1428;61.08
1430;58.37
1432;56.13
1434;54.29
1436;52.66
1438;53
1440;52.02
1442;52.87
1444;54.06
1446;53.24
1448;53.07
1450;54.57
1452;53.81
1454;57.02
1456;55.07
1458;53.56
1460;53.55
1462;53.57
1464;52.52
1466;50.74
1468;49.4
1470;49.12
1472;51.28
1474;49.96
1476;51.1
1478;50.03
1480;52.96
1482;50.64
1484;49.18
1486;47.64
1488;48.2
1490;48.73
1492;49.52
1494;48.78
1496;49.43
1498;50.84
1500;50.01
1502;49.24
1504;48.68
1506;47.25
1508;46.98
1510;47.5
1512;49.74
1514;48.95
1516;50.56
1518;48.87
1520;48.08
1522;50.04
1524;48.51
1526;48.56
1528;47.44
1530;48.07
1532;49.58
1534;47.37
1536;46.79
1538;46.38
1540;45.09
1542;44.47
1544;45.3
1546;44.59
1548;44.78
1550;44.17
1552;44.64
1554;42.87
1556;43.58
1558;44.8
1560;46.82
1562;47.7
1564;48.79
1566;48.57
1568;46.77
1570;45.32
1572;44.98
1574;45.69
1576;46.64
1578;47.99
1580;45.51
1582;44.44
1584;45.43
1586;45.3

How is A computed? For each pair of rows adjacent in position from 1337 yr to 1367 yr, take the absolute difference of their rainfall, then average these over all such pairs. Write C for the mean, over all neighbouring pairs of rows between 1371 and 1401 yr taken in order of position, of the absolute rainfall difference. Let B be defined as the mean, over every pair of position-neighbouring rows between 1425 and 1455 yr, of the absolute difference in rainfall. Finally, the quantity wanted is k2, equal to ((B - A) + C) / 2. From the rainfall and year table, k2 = 0.79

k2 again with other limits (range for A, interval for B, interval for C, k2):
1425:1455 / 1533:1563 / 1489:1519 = 0.27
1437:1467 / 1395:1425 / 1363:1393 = 1.01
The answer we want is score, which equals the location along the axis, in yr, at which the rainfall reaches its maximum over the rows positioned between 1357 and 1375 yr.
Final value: 1360 yr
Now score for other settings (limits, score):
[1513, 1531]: 1516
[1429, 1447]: 1430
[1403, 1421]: 1420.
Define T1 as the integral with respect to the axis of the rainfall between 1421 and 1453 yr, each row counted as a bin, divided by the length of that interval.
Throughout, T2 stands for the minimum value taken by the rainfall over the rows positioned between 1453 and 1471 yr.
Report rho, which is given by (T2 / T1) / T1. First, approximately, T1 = 57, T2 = 49.12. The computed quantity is 0.0154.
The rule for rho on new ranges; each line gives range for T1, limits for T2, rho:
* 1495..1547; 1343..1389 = 0.0182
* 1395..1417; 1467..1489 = 0.0151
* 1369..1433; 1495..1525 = 0.0160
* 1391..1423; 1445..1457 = 0.0159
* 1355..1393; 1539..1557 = 0.0177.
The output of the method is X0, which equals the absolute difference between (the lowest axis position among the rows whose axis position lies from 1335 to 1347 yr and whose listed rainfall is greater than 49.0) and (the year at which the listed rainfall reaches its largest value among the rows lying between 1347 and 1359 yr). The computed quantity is 16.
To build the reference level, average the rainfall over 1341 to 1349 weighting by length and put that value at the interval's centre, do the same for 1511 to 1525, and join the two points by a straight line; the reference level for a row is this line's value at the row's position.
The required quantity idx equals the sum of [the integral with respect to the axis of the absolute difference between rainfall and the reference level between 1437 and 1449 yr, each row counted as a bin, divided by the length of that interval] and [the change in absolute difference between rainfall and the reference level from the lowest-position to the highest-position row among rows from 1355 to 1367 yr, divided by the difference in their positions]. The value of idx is 1.3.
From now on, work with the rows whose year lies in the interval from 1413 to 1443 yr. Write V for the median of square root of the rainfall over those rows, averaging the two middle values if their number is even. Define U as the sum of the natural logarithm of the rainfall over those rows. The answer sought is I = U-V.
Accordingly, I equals 53.4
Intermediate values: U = 61.1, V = 7.64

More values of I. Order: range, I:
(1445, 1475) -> 52.2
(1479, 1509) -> 51.4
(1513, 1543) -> 51.1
